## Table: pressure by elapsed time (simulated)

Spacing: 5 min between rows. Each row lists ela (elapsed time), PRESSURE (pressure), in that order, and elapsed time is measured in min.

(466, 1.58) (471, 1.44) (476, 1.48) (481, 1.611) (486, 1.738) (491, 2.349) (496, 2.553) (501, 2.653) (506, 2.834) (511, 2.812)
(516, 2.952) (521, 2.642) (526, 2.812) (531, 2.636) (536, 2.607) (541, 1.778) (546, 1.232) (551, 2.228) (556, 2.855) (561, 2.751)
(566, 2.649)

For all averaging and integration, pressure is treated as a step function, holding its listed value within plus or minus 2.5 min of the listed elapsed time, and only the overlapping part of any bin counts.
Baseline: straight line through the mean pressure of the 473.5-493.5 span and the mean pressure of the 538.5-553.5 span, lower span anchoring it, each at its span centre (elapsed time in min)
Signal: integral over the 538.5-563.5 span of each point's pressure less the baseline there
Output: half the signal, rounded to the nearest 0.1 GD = 5.3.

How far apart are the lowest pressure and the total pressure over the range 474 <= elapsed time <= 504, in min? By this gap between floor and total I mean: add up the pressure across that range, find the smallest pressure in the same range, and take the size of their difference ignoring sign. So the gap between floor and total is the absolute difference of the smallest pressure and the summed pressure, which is 11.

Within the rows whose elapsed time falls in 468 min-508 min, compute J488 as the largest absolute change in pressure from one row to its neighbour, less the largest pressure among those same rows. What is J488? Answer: -2.2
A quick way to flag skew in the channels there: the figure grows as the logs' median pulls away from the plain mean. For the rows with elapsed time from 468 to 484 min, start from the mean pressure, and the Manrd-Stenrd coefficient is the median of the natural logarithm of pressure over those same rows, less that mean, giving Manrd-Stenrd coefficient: -1.1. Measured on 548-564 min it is -1.6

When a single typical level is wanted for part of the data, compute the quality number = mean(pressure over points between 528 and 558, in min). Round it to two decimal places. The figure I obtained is 2.22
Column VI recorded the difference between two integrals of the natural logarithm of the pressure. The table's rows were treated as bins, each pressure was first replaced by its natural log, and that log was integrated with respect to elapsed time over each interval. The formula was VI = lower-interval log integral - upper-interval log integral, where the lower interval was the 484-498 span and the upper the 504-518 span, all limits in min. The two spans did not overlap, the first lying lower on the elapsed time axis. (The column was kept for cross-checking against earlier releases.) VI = -4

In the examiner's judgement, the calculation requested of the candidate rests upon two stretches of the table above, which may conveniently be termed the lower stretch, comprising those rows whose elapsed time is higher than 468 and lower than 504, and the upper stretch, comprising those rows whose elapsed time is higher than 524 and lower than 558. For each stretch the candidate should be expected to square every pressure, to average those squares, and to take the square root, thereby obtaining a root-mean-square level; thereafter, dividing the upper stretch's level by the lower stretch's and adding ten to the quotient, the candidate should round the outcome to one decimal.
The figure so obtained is 11.2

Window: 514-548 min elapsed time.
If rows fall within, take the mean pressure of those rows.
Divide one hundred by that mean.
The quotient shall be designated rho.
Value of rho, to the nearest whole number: 42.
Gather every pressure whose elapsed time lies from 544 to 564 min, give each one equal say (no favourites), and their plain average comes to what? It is 2.3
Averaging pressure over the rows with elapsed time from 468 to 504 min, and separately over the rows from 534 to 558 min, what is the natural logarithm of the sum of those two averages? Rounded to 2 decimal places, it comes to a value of 1.41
